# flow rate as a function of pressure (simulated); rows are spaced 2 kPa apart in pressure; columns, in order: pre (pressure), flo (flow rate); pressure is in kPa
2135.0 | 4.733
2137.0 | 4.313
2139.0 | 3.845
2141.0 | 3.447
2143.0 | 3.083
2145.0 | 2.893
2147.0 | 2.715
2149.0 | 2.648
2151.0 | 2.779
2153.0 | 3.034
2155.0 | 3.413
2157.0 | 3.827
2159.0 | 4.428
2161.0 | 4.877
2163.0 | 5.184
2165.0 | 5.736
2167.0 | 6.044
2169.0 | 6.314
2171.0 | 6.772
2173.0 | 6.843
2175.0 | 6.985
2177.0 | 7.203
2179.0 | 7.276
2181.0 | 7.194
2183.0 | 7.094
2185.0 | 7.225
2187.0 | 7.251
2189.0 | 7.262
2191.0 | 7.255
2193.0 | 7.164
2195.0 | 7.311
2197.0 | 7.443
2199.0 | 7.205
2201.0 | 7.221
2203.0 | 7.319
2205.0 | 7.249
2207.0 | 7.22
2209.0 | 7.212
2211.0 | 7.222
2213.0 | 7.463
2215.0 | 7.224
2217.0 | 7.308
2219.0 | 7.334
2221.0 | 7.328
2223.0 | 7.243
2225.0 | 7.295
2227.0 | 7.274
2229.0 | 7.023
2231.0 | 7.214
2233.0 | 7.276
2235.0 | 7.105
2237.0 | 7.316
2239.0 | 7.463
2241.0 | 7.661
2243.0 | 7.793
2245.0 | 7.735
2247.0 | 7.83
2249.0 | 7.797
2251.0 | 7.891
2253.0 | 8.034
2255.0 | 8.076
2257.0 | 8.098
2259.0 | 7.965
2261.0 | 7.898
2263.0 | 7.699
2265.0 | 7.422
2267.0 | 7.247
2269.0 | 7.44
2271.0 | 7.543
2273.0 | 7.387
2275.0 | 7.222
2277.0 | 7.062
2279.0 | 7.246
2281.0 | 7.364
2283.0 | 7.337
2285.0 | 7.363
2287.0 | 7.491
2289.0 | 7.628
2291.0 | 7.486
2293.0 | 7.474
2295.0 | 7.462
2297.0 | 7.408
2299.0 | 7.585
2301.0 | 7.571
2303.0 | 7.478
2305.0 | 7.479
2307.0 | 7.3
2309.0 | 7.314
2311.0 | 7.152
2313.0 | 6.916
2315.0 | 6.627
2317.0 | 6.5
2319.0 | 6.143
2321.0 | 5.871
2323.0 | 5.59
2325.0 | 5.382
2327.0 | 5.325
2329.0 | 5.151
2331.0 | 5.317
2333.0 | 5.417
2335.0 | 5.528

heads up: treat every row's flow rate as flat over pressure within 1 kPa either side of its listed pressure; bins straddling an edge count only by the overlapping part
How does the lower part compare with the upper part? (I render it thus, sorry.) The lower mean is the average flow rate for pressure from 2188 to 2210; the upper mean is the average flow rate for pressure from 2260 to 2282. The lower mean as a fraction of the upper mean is 1.0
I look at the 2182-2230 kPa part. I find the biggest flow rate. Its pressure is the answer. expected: 2213.0 kPa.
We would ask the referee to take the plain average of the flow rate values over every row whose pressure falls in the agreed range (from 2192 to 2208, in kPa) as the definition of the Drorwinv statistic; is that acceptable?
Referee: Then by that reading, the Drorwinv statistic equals 7.27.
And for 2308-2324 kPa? 6.51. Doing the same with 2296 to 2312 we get 7.41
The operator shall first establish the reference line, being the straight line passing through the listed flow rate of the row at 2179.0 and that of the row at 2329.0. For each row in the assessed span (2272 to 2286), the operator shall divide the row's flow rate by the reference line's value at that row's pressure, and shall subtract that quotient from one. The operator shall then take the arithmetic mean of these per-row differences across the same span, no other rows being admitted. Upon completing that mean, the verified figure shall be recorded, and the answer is -0.24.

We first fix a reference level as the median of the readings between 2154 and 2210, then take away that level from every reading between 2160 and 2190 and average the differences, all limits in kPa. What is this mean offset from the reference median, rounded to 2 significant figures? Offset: -0.58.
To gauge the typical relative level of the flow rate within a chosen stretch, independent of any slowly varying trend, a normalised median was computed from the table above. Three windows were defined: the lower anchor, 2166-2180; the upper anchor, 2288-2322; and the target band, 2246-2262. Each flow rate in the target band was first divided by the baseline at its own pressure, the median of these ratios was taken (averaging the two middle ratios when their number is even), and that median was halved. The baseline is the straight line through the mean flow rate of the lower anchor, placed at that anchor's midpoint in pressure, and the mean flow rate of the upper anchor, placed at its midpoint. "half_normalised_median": 0.566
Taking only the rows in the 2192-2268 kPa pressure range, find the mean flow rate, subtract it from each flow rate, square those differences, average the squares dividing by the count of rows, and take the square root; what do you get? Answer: 0.30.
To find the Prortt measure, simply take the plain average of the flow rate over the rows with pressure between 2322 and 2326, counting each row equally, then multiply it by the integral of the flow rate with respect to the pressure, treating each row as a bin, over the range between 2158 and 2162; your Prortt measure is 102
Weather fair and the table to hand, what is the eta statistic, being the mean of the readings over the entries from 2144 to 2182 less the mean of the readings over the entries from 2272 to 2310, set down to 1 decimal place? -2.3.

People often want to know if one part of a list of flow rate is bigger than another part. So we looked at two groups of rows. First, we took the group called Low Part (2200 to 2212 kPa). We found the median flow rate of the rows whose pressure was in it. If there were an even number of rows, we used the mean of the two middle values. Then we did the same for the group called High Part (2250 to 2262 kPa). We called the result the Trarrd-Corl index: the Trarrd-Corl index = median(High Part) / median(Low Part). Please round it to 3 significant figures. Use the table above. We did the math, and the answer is 1.11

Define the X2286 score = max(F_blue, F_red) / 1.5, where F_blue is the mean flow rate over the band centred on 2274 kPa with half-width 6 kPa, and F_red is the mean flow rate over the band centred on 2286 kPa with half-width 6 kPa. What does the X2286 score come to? 4.96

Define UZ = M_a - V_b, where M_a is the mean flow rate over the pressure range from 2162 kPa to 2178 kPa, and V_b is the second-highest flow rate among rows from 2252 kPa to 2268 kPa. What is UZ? -1.7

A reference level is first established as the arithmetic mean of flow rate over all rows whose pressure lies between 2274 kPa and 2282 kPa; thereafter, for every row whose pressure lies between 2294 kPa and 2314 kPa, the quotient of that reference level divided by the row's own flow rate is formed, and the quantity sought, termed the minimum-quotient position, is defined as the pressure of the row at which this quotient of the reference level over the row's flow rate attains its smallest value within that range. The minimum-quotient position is 2299.0 kPa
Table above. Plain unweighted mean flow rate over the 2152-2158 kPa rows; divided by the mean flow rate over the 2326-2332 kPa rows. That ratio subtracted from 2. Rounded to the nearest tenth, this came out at 1.3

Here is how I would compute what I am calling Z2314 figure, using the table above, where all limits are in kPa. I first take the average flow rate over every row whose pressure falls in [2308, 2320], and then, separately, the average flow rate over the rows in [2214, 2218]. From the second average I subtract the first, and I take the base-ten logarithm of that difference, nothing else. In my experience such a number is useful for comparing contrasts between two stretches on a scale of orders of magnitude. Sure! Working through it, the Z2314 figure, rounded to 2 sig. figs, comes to -0.31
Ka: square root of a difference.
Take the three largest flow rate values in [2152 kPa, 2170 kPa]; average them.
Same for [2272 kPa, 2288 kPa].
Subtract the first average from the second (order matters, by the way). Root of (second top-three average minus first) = 1.2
